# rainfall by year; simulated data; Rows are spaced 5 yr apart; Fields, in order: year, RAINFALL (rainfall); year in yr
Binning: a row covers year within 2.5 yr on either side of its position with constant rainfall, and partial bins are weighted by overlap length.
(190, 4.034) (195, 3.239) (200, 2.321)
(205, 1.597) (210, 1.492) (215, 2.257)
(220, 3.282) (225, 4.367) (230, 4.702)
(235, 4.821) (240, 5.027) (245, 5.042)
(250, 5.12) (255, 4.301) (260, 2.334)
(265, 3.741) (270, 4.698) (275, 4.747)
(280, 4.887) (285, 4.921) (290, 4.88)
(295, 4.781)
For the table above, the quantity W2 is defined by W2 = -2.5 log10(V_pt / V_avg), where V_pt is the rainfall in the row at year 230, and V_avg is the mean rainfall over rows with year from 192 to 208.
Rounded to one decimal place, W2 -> -0.7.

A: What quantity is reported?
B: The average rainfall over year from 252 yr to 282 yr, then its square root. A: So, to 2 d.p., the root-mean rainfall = 2.03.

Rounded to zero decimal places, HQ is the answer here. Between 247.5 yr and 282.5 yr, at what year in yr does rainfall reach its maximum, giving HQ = 250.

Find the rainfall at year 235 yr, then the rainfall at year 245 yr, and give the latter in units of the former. 1.0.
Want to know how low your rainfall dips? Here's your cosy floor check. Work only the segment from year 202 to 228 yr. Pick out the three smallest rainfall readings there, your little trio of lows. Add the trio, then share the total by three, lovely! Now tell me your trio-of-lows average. 1.8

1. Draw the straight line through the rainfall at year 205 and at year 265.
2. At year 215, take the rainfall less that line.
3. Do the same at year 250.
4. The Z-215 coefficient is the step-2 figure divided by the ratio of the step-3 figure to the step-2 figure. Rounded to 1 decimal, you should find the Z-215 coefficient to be 0.0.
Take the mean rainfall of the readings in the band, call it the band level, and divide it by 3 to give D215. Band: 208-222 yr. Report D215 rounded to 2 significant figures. 0.78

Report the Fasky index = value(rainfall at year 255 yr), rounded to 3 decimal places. 4.301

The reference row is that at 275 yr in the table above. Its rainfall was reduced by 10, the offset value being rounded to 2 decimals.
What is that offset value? -5.25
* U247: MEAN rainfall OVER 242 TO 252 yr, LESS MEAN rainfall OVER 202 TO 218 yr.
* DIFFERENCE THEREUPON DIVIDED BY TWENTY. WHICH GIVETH 0.16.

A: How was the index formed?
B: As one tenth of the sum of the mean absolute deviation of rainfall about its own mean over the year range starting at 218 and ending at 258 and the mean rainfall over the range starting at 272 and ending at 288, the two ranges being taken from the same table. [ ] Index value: 0.53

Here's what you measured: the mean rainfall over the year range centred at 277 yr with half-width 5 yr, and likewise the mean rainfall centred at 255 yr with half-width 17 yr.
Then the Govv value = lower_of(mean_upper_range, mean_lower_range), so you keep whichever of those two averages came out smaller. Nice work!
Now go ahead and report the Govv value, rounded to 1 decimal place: 4.3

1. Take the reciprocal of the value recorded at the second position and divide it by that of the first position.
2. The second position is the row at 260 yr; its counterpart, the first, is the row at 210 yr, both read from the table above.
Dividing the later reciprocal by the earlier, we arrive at 0.64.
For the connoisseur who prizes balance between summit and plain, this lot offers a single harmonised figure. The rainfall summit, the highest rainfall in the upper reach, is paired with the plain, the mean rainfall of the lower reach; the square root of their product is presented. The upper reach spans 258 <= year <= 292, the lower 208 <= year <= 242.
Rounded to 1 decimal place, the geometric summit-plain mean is 4.3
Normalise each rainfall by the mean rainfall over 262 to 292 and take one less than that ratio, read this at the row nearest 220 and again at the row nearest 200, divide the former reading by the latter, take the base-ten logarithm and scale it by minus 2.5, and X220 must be 0.6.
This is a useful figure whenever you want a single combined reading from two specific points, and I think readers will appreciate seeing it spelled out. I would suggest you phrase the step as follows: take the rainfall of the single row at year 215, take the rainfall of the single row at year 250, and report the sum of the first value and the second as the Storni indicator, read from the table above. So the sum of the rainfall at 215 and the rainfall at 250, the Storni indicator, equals 7.4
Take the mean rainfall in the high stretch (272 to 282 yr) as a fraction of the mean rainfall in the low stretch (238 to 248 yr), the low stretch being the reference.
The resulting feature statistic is 1.0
